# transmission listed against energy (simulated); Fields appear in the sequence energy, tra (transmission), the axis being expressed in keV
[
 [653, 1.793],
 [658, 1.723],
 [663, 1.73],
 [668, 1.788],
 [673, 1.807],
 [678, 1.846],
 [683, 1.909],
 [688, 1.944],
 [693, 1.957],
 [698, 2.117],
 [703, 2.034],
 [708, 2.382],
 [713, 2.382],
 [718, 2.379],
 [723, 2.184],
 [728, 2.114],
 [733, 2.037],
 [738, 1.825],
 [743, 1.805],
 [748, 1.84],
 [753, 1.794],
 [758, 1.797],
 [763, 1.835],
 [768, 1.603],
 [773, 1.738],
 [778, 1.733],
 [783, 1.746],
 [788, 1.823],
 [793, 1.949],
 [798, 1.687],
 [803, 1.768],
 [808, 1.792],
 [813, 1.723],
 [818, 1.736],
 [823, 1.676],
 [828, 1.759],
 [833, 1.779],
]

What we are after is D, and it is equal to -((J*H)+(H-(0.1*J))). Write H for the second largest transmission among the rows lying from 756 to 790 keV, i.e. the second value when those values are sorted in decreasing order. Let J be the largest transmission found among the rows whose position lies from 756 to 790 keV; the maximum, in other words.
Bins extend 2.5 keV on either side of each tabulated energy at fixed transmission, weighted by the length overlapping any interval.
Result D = -4.98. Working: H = 1.823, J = 1.835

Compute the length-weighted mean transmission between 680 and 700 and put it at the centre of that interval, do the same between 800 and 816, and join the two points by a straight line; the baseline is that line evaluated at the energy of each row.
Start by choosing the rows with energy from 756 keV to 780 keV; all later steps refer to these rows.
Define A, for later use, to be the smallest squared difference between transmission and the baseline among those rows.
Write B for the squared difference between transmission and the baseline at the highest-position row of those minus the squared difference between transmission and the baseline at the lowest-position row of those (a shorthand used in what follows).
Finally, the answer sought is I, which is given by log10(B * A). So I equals -7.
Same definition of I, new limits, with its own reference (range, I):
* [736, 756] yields -6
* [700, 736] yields -4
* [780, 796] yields -5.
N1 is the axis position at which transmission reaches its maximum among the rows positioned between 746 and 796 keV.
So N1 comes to 793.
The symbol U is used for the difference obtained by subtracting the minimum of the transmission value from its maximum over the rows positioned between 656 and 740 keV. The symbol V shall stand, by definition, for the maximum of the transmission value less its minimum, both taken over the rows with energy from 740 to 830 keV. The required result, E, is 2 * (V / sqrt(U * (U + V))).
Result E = 0.9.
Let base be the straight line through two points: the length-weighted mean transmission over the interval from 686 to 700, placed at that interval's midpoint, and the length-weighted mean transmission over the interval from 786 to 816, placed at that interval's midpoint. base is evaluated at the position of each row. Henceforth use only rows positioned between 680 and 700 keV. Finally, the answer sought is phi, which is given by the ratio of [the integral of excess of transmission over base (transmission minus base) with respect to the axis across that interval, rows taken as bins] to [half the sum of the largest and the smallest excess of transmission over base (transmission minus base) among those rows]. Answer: -187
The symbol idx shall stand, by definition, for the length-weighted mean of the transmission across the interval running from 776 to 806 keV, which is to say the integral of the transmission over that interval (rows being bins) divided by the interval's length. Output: 1.79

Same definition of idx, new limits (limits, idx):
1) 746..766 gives 1.81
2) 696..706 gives 2.09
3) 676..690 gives 1.90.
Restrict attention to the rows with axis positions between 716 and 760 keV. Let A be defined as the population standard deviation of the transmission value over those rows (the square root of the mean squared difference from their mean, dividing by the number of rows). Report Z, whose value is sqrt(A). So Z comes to 0.448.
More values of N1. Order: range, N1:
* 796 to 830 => 808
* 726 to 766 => 728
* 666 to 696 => 693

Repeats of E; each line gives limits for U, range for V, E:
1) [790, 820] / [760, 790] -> 1.3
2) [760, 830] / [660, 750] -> 2.2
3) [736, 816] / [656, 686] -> 0.9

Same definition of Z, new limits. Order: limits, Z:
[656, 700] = 0.345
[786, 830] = 0.279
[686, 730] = 0.410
